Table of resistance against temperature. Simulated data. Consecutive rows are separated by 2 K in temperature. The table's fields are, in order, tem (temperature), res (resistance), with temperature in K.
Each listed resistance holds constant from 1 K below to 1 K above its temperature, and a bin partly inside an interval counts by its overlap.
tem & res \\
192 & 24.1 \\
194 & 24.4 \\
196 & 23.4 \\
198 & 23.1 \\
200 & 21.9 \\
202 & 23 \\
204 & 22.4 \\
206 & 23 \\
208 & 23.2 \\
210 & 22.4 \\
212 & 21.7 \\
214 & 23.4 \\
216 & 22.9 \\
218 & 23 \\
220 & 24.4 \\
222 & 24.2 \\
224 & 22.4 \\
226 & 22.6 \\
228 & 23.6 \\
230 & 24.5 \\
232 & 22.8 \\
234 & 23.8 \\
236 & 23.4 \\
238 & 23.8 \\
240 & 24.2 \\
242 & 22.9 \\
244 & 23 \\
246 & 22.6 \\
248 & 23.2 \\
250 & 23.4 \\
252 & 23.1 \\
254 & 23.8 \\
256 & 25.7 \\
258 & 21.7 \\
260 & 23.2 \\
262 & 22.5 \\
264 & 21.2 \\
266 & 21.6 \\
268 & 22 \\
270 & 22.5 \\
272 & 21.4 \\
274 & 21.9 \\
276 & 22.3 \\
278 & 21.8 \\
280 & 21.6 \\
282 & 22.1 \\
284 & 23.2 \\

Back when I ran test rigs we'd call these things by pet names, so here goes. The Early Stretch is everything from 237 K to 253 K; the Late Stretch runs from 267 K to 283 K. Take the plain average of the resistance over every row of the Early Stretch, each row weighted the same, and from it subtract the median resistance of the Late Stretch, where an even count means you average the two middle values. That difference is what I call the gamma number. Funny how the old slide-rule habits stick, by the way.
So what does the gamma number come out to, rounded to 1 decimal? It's 1.3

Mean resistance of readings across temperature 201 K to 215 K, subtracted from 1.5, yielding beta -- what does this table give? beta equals -21.2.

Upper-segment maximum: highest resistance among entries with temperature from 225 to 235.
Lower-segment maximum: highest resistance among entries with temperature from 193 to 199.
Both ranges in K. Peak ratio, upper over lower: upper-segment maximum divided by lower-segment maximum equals 1.00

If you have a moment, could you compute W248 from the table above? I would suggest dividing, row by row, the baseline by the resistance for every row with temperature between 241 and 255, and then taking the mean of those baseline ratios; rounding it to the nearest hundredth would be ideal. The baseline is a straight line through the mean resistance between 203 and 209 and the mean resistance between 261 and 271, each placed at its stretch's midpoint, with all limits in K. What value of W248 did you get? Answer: 0.96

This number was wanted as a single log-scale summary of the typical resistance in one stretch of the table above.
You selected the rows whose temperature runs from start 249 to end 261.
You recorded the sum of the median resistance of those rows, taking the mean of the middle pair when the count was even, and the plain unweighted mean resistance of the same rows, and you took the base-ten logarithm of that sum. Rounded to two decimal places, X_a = 1.67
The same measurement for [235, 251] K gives 1.67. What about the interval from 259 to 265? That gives 1.65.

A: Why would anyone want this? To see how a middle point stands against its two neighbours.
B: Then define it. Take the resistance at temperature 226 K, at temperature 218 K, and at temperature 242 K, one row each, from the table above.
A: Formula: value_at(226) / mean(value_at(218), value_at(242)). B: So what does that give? 0.98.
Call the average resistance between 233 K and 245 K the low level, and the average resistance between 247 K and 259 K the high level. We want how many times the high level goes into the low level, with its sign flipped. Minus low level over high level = -1.00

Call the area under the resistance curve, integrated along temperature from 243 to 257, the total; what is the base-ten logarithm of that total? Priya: 2.52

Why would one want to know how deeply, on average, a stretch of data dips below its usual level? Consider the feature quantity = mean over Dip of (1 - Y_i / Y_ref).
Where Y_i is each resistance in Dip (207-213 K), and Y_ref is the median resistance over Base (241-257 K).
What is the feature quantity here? 0.031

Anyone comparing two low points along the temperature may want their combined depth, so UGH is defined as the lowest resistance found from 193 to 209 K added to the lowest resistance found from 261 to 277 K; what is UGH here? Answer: 43.1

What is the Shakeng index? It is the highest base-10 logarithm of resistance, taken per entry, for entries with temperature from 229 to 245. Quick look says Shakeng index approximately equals 1.389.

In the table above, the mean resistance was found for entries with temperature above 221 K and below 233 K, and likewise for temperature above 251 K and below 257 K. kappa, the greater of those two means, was 24.2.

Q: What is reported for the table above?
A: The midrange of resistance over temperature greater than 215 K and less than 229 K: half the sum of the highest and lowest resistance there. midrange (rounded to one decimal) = 23.4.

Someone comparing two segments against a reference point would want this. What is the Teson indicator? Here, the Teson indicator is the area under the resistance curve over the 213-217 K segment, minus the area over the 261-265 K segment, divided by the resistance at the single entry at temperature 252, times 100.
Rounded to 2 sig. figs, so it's 23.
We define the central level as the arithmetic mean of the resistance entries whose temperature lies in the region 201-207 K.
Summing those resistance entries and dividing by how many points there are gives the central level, 22.8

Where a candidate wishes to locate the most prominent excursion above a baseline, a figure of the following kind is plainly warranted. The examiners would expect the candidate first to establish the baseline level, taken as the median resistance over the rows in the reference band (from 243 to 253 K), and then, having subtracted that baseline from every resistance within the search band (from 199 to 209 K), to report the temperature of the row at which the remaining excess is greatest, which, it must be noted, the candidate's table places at 208 K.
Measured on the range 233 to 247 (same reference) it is 240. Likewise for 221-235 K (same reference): 230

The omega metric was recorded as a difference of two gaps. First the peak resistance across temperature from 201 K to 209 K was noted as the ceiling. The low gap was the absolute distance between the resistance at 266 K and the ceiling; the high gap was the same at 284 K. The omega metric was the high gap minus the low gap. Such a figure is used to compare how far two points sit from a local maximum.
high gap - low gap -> -1.60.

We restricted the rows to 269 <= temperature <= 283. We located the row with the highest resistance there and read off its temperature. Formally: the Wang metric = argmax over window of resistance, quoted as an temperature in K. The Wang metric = 270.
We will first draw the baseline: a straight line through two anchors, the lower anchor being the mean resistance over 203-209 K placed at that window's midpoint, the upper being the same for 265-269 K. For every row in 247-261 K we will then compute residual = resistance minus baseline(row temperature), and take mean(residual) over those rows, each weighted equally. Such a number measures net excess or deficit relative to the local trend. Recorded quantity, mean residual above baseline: 1.42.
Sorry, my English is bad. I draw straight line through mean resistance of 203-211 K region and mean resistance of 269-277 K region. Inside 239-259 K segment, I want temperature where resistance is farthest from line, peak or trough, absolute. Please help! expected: 256 K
